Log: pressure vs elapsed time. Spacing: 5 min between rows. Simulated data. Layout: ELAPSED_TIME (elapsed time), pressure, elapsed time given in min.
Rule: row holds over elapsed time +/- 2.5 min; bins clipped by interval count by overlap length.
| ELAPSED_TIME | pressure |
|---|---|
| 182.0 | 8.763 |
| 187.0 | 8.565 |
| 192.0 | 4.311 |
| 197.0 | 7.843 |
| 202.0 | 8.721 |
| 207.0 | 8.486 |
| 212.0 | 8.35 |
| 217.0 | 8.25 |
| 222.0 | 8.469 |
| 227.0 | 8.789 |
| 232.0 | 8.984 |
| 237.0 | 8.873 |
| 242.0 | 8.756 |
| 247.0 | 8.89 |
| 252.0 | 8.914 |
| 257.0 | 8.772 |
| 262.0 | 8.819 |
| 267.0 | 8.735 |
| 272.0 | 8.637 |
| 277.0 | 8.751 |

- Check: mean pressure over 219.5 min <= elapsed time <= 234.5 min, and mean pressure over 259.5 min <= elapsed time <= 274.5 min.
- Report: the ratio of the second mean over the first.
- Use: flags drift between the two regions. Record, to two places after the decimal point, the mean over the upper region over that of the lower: 1.00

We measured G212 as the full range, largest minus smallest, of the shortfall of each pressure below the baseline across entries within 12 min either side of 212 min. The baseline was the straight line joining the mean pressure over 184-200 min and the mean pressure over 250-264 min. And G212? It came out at 0.9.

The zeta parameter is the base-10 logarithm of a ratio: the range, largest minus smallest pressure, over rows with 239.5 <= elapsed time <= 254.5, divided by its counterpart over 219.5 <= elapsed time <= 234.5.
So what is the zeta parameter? -0.51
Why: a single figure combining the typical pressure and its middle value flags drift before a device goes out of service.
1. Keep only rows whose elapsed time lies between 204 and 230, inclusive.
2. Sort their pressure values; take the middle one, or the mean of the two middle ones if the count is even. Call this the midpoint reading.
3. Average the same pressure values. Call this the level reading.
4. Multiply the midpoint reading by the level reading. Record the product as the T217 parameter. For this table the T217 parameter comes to 72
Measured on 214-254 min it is 77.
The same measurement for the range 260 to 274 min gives 76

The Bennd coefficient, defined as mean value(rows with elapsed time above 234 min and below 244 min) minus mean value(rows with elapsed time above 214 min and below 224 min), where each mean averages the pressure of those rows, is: 0.5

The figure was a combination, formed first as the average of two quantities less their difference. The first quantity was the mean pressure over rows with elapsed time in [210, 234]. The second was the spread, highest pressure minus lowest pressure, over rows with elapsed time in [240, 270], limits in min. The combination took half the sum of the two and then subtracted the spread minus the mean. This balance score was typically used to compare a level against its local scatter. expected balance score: 12.8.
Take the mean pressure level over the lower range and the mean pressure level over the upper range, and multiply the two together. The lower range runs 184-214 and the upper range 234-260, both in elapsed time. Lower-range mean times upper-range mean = 68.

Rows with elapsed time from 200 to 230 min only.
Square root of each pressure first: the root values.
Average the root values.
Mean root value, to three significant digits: 2.92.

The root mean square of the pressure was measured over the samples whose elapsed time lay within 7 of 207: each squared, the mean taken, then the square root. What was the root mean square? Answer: 8.5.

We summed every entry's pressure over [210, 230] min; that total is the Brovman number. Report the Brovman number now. 33.9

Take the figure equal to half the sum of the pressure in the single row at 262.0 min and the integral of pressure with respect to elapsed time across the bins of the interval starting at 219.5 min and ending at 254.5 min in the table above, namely 159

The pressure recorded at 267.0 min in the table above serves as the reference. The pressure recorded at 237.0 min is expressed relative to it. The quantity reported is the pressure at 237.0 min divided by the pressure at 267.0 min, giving 1.02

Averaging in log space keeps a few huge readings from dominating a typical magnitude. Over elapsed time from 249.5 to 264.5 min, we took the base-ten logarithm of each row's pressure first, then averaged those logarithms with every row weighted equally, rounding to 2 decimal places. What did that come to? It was 0.95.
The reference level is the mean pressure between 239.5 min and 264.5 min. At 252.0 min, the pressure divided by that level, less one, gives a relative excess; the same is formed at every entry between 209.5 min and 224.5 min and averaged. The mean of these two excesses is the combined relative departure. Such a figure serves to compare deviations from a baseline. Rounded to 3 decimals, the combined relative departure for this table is -0.022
